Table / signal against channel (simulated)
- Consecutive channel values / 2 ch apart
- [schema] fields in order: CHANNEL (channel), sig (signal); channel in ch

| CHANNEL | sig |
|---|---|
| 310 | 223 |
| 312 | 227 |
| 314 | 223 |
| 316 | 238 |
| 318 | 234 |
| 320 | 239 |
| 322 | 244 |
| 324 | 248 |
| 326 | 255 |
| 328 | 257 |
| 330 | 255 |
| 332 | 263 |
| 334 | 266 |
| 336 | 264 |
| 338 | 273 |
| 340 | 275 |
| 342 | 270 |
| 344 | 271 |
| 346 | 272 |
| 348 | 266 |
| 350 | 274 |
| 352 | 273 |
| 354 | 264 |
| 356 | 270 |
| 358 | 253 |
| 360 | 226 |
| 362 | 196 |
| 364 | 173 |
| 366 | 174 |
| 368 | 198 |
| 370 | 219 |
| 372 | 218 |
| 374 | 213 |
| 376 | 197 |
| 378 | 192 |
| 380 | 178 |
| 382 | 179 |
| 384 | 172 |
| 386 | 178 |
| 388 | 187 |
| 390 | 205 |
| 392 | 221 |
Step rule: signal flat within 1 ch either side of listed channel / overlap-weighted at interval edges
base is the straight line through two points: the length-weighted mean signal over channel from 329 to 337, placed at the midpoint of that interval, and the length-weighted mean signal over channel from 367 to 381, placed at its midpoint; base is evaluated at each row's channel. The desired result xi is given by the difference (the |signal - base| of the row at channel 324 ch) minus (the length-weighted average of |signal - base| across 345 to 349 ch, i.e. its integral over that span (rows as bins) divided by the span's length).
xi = 0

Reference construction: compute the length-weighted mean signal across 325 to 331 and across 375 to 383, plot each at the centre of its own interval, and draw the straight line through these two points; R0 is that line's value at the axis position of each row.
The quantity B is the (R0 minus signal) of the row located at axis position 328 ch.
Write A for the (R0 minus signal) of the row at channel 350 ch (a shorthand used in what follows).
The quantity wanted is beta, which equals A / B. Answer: 36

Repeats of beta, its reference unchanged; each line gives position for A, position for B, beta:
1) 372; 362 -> -2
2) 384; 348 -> 0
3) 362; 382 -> 4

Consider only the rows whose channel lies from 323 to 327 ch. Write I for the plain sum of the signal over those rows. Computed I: 503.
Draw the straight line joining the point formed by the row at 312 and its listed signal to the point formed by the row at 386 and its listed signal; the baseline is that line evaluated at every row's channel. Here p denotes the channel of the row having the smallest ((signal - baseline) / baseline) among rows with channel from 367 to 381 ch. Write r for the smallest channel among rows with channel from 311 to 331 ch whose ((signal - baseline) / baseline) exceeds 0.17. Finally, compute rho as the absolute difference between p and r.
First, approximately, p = 380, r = 326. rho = 54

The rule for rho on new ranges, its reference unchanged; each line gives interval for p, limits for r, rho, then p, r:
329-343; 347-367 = 18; 330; 348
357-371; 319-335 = 38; 364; 326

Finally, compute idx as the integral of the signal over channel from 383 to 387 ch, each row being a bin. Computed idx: 700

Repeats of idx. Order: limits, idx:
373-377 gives 820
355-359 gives 1046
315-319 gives 944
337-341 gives 1096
